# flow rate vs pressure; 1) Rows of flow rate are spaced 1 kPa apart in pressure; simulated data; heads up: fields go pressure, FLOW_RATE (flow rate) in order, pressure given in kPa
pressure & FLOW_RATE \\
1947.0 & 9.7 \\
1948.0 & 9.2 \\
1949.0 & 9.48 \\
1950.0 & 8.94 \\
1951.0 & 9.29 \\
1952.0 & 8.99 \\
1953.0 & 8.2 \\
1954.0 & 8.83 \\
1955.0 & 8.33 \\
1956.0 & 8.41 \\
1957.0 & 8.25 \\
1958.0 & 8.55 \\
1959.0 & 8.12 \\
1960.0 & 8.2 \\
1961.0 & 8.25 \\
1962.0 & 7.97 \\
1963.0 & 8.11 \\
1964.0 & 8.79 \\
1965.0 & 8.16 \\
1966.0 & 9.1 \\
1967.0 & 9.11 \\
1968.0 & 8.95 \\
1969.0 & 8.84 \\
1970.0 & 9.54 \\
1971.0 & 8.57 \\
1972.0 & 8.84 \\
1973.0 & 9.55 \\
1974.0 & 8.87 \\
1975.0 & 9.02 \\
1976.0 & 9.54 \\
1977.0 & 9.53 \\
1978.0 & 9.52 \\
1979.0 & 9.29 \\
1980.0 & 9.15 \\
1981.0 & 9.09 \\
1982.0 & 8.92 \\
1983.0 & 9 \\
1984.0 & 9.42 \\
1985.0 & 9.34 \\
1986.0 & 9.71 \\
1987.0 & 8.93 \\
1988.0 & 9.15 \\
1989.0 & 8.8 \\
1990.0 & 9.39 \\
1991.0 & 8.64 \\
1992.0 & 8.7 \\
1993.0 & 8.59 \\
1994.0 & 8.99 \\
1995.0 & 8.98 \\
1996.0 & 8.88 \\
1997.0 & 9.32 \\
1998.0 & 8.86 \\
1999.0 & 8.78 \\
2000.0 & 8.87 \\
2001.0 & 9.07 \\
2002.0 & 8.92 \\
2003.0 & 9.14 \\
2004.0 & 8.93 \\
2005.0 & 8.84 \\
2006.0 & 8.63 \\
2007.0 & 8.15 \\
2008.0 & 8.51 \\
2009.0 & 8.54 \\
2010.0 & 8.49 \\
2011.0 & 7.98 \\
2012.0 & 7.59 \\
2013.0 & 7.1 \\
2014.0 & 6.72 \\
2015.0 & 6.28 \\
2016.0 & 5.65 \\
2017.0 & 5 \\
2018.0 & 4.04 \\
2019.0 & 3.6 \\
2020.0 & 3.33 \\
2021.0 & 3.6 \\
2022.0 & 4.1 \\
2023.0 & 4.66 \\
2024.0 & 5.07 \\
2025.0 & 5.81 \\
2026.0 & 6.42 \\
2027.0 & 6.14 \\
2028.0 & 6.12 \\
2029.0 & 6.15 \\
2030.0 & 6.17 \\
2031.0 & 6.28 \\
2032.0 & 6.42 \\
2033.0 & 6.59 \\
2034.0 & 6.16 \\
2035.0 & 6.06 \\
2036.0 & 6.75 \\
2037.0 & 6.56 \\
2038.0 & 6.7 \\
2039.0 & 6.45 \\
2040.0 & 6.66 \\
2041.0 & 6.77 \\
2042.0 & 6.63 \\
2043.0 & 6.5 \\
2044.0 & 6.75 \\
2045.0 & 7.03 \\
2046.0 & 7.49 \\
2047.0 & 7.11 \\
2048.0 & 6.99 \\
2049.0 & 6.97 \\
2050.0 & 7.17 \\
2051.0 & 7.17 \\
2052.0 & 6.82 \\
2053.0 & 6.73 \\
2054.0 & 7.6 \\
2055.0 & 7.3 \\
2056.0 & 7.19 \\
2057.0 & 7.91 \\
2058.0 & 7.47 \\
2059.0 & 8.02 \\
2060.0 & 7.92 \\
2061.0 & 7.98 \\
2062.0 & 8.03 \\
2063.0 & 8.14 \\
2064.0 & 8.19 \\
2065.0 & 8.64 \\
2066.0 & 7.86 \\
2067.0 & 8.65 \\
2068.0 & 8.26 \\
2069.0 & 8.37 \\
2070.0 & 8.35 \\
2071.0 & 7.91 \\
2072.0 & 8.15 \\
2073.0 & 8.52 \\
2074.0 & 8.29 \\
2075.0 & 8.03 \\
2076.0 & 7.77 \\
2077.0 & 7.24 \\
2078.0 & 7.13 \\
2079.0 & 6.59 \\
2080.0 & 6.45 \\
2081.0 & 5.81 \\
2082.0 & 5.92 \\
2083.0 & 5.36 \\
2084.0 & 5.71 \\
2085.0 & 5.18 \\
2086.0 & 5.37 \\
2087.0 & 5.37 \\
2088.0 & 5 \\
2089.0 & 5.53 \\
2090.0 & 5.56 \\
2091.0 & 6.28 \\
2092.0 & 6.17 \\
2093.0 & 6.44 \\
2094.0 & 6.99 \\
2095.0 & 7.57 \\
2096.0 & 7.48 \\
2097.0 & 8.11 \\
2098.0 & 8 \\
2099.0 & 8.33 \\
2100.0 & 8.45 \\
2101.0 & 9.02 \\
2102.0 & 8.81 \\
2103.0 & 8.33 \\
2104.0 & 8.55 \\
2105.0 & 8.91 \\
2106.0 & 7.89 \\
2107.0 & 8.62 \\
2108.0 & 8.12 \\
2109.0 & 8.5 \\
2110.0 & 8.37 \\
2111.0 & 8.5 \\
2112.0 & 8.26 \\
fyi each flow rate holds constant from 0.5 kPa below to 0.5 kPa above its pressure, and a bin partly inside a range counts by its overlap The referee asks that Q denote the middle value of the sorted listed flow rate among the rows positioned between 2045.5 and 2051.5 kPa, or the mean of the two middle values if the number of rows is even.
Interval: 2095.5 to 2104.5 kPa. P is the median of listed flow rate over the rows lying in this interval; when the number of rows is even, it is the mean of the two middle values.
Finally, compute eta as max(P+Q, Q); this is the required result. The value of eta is 15.5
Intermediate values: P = 8.3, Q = 7.14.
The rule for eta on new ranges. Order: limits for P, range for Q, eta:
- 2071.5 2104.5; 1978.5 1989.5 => 16.3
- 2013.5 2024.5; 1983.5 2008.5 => 13.6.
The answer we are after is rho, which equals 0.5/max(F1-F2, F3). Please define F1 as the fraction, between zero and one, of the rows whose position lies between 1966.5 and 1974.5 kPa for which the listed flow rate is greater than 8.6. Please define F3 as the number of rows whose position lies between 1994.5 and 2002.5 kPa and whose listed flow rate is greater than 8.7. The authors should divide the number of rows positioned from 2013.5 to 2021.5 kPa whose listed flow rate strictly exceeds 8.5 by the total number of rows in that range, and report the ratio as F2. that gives 0.06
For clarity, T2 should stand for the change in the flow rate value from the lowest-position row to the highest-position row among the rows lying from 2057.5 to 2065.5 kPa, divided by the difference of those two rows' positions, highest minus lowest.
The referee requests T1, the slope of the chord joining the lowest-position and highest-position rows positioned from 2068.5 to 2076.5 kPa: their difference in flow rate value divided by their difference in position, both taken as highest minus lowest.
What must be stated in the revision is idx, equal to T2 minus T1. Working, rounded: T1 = -0.09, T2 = 0.17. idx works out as 0.3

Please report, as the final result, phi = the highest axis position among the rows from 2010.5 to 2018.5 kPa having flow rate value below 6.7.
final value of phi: 2018.0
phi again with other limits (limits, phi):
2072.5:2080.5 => 2080.0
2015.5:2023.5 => 2023.0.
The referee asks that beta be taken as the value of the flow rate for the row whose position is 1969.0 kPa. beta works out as 8.84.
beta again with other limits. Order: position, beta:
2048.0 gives 6.99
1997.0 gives 9.32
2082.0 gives 5.92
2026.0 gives 6.42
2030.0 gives 6.17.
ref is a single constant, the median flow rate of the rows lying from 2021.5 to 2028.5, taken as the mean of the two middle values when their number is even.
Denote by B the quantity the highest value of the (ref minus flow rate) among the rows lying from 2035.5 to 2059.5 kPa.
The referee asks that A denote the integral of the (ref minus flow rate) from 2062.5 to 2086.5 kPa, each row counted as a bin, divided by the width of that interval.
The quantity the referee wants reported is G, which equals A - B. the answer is -0.9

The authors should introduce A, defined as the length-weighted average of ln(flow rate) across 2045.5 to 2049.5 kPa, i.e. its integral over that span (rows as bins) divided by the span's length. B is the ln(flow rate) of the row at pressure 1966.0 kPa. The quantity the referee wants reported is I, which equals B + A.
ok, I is 4.2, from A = 2.0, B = 2.21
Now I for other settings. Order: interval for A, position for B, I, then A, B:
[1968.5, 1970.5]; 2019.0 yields 3.5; 2.2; 1.28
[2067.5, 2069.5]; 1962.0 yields 4.2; 2.1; 2.08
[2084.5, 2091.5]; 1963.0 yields 3.8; 1.7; 2.09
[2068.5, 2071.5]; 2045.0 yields 4.1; 2.1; 1.95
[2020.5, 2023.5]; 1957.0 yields 3.5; 1.4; 2.11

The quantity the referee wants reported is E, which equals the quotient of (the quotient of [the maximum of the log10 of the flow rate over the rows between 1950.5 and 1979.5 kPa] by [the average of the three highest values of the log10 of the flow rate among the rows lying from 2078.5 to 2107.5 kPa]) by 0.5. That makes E 2.06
